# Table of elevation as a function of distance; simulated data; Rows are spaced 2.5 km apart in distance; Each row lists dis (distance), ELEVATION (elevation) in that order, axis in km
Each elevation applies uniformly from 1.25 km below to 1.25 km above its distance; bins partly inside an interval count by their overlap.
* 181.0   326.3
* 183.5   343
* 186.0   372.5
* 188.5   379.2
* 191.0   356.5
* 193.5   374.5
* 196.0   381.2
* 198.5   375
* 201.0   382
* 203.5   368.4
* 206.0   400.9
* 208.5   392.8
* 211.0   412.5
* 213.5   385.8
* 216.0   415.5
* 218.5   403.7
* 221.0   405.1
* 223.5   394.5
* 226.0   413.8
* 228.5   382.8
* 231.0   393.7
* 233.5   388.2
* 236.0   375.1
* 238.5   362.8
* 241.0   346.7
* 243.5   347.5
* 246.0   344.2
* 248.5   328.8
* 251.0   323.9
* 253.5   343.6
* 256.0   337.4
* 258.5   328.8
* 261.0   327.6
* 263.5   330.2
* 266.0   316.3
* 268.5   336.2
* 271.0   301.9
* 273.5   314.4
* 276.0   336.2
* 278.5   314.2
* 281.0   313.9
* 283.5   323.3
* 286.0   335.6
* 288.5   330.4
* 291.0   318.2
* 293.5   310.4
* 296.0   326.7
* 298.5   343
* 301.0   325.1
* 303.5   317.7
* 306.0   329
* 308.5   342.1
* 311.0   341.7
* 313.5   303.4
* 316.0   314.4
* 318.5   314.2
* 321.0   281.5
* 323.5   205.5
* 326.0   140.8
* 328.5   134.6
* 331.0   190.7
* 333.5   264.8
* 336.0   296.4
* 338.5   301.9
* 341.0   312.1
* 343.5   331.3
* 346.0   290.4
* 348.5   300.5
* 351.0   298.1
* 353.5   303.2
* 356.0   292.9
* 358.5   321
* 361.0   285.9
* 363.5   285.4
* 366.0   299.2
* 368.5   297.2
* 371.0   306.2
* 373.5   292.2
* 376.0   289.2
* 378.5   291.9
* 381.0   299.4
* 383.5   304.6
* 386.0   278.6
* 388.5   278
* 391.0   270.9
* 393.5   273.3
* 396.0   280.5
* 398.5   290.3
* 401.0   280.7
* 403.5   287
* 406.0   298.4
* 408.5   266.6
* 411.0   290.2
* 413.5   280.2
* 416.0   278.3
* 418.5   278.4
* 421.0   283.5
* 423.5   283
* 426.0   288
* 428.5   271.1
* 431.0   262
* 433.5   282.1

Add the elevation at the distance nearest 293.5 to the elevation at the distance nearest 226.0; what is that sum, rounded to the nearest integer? 724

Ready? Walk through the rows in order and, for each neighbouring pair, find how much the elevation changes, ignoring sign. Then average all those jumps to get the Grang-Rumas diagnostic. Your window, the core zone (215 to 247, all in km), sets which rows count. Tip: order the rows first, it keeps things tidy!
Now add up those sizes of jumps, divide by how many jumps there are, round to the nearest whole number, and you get 11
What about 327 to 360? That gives 24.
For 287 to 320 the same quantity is 13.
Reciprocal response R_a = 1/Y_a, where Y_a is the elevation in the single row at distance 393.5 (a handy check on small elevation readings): 0.0037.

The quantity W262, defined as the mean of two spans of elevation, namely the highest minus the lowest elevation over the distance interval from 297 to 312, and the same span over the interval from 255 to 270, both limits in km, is 23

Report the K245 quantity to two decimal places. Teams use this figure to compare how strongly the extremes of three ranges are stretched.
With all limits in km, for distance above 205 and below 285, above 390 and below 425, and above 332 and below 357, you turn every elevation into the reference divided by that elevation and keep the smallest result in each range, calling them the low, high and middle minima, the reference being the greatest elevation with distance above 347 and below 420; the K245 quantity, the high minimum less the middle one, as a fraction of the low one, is 0.14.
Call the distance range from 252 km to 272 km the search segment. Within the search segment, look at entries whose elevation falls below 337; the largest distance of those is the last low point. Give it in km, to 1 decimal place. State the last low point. 271.0 km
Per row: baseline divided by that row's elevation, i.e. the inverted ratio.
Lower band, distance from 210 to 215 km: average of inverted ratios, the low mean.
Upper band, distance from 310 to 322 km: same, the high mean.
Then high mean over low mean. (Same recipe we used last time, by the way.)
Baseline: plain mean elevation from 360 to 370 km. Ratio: 1.29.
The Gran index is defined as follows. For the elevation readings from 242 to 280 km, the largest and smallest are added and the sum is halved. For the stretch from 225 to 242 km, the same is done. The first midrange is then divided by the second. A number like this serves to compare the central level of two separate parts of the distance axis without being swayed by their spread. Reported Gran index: 0.85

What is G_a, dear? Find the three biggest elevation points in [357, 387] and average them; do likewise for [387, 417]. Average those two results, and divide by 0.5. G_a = 604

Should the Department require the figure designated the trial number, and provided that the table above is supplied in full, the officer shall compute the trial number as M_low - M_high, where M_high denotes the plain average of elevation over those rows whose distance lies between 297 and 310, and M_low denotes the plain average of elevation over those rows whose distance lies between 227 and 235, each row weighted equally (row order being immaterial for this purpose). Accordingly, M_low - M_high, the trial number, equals 57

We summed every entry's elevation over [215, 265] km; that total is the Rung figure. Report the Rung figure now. 7294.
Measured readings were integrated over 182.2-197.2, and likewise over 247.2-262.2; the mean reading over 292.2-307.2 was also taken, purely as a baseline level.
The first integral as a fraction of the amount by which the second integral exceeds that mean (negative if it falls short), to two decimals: 1.19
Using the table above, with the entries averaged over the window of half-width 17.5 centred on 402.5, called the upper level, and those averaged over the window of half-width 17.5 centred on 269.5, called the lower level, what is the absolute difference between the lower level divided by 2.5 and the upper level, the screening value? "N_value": 151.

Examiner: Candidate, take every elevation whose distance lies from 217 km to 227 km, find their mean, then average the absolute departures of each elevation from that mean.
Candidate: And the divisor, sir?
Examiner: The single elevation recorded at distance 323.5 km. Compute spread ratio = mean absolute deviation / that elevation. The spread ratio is 0.025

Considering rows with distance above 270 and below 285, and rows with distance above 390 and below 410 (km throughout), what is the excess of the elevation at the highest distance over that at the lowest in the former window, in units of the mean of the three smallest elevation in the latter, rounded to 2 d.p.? 0.08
